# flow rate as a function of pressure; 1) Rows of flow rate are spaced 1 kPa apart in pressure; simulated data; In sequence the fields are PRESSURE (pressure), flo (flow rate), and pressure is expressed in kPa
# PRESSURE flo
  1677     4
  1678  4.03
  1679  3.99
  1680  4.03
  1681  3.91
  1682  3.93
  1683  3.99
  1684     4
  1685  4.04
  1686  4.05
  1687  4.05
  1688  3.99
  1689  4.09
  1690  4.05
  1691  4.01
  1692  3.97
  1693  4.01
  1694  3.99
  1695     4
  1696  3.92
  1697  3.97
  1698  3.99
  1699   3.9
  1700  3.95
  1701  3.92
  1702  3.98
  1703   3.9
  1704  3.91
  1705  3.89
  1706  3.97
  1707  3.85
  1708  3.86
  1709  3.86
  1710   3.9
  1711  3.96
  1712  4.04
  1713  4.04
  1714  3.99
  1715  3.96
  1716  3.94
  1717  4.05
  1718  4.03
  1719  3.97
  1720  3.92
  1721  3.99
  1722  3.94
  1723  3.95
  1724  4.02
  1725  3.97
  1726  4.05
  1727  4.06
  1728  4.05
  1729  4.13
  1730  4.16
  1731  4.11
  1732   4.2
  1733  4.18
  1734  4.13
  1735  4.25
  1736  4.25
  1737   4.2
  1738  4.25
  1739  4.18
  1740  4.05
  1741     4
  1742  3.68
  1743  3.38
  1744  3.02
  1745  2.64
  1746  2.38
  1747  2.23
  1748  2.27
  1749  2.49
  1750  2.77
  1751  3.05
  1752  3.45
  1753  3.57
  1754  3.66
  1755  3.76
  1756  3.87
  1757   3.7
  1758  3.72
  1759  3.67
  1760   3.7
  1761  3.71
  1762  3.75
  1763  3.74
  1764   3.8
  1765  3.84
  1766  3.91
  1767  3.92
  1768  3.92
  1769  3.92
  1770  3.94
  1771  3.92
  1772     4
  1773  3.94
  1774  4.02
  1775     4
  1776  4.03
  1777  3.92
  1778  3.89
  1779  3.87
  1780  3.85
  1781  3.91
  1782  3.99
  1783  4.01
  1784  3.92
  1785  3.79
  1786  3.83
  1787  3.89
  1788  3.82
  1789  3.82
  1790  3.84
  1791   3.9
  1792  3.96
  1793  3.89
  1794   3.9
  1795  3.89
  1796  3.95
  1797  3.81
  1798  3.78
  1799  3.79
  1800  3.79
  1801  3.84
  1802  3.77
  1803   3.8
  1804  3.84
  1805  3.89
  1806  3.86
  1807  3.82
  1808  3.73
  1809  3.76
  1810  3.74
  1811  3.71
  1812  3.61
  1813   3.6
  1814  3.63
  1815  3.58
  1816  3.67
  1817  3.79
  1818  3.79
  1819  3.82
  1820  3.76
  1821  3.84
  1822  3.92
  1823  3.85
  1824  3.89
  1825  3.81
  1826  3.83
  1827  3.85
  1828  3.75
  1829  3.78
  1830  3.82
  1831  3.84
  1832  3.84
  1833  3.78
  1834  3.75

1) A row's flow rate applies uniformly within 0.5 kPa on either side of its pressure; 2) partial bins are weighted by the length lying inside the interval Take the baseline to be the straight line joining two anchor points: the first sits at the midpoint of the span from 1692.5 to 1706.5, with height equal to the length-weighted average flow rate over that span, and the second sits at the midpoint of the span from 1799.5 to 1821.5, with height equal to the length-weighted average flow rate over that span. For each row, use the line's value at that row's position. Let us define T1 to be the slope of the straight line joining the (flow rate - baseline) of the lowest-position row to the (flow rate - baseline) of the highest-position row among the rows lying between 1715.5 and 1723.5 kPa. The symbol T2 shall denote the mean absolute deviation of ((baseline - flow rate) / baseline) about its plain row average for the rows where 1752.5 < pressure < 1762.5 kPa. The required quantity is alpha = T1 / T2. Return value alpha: 0.2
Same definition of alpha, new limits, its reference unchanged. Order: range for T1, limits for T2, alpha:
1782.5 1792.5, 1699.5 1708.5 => -0.5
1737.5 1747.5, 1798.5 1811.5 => -20.1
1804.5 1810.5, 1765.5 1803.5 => -2.2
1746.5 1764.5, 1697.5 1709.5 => 10.3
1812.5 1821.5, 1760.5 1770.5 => 1.5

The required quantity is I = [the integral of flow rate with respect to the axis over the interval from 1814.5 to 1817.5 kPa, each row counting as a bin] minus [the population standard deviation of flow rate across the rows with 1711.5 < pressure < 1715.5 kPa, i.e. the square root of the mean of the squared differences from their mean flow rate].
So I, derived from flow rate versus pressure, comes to 11.0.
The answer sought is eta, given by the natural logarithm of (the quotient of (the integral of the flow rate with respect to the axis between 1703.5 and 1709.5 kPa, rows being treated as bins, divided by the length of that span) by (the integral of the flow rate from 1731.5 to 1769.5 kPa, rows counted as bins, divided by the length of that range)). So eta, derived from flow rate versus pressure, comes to 0.07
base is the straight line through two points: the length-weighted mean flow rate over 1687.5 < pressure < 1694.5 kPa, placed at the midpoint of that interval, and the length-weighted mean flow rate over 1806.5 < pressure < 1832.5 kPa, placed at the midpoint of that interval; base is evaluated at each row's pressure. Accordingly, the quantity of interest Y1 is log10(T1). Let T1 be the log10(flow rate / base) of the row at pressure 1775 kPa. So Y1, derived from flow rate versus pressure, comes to -1.80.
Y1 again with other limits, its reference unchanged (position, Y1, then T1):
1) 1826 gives -2.08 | 0.0082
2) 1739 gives -1.56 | 0.0274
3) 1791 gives -2.07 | 0.0085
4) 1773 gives -2.05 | 0.0090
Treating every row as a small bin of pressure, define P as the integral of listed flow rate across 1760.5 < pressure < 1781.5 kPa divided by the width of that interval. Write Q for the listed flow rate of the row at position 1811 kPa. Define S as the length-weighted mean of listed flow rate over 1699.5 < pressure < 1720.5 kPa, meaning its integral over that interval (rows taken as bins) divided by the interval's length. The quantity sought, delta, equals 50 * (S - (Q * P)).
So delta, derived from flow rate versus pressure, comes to -525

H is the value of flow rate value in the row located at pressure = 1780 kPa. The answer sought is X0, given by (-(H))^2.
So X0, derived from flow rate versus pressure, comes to 14.8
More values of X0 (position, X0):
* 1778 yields 15.1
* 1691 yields 16.1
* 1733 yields 17.5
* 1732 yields 17.6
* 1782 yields 15.9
